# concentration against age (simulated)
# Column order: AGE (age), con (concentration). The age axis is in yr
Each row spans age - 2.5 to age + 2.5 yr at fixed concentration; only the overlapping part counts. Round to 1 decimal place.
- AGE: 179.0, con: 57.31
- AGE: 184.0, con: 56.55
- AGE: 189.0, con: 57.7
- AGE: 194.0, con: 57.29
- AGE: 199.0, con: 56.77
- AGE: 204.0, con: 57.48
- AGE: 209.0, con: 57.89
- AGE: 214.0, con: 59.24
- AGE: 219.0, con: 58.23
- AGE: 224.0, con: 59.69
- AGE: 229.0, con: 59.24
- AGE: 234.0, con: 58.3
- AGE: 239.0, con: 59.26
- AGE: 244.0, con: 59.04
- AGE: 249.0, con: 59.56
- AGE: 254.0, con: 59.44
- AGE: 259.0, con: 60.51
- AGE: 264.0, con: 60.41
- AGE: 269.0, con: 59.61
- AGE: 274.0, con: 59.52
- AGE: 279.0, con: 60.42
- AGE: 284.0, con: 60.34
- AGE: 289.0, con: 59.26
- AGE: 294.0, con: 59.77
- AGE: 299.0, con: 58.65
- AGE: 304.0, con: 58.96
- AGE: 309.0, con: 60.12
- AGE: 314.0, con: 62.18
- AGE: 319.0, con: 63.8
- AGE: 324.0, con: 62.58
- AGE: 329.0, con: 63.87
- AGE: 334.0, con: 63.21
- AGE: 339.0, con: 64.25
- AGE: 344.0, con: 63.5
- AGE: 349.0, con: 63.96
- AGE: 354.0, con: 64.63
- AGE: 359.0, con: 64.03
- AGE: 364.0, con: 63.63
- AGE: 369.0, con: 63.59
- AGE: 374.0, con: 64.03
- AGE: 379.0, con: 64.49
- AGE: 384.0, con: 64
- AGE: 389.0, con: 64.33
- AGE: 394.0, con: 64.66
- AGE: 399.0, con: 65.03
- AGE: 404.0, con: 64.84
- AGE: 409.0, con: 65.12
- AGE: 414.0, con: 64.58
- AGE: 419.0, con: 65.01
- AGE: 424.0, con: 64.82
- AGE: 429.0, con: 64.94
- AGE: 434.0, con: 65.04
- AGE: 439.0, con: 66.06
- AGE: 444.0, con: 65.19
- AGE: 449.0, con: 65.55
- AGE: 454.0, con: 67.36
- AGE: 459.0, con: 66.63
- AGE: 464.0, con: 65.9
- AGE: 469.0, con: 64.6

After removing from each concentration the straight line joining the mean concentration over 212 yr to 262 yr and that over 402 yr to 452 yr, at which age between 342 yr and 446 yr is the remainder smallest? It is 444.0 yr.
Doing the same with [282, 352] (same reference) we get 299.0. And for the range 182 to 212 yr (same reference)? 199.0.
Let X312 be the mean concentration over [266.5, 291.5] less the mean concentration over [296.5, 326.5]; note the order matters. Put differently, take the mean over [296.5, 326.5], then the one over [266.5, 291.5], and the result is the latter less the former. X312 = -1.22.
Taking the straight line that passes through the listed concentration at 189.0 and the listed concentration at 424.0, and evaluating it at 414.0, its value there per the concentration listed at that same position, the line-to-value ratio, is 1.00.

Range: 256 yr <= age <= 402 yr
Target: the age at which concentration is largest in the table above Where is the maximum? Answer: 399.0 yr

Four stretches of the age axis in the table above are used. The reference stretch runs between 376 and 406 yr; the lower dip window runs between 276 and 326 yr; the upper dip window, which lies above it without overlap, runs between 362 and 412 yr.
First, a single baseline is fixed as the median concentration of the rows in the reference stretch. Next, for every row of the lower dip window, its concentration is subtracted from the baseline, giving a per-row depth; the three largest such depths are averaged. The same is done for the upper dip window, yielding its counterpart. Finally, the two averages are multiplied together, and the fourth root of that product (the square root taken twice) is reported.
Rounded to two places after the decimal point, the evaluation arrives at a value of 1.47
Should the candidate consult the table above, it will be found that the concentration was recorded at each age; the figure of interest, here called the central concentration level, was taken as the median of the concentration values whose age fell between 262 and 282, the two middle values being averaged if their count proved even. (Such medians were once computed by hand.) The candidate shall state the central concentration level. 60.0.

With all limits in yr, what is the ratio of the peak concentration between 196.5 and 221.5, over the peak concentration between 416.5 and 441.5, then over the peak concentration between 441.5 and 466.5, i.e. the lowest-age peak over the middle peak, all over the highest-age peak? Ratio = 0.0133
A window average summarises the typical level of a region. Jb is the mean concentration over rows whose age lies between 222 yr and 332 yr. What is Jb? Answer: 60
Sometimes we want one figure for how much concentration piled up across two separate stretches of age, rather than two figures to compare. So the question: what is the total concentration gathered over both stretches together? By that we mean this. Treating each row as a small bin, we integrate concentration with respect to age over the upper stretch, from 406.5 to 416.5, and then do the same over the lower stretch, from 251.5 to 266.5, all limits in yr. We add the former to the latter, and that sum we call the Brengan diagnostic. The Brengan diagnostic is 1550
